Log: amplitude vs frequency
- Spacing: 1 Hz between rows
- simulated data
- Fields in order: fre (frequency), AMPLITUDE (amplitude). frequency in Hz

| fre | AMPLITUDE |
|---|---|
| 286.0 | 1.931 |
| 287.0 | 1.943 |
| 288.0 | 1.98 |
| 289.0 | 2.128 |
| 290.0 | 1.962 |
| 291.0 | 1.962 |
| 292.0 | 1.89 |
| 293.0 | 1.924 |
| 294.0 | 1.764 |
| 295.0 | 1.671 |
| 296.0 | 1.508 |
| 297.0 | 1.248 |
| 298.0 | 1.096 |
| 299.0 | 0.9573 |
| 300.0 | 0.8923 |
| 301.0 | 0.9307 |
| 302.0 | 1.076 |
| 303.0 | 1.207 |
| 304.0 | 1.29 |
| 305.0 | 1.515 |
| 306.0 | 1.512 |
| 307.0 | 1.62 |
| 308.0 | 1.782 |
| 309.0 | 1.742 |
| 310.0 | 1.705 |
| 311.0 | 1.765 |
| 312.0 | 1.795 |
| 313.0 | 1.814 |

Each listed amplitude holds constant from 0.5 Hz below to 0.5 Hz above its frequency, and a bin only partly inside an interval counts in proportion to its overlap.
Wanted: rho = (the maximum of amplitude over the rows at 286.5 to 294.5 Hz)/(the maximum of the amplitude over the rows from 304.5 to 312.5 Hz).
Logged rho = 1.19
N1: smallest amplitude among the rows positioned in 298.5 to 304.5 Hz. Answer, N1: 0.8923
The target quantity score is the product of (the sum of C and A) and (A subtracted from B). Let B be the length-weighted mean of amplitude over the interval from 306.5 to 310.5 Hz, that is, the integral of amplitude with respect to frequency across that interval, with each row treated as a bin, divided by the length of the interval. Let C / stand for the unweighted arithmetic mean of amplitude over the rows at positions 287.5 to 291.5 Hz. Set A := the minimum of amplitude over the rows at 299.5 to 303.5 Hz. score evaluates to 2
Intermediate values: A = 0.8923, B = 1.7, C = 2.0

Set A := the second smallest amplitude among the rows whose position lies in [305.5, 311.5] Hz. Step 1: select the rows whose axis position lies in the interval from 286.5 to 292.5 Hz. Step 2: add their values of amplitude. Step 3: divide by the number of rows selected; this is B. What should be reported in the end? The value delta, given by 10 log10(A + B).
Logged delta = 5.56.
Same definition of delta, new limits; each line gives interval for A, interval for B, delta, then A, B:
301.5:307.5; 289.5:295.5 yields 4.87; 1.207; 1.86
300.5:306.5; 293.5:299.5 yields 3.89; 1.076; 1.37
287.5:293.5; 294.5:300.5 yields 4.99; 1.924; 1.23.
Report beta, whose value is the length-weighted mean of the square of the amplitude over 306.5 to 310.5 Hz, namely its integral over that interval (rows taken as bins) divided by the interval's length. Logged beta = 2.9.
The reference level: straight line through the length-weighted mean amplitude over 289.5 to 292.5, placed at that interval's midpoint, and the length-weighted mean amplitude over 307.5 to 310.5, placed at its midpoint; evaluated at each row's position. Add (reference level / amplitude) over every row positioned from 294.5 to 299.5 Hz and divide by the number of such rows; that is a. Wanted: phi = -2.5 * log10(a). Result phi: -0.44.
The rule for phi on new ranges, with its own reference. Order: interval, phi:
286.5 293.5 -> 0.01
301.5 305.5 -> -0.40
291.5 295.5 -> -0.06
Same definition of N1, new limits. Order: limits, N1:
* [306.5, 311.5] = 1.62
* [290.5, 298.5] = 1.096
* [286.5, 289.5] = 1.943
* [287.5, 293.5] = 1.89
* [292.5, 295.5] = 1.671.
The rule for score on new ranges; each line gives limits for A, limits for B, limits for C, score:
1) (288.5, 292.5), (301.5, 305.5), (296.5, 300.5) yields -2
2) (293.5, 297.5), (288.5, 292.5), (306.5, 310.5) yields 2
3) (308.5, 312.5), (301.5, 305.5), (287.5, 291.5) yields -2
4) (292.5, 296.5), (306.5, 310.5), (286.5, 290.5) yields 1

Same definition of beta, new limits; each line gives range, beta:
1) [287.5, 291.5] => 4.0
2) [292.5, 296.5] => 3.0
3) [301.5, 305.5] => 1.6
